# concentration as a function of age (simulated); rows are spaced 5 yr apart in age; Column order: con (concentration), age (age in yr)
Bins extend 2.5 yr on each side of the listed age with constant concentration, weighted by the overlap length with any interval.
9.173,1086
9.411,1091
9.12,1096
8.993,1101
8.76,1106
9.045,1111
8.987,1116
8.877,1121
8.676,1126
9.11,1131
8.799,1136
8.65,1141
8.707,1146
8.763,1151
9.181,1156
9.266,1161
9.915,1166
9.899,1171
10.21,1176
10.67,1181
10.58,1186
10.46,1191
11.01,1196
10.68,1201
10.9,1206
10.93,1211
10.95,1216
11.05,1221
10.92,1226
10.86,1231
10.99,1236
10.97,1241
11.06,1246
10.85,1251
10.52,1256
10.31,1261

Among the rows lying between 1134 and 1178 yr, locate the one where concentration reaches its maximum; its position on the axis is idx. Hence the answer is 1176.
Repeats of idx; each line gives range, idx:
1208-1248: 1246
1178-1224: 1221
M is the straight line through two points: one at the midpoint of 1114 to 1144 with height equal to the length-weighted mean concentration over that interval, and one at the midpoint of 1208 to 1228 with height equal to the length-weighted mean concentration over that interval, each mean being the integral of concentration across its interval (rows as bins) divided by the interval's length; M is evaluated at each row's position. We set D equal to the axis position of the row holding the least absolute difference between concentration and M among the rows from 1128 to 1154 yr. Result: 1136 yr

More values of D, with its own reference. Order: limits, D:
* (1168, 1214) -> 1171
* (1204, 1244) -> 1221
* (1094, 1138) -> 1126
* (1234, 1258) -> 1236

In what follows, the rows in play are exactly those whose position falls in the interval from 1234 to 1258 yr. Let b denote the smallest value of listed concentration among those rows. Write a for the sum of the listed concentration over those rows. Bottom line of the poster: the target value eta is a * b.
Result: 572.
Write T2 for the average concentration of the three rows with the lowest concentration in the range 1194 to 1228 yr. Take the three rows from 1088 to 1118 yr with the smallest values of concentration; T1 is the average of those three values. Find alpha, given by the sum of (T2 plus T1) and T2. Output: 30.6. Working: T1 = 8.9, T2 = 10.8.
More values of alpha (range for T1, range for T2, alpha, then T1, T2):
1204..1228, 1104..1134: 28.5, 10.9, 8.8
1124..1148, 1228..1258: 30.2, 8.7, 10.7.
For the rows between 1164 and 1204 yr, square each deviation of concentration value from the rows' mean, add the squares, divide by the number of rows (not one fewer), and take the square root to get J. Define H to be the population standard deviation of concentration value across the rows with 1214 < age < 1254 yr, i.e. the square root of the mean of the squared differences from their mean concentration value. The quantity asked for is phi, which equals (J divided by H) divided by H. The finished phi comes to 69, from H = 0.07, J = 0.37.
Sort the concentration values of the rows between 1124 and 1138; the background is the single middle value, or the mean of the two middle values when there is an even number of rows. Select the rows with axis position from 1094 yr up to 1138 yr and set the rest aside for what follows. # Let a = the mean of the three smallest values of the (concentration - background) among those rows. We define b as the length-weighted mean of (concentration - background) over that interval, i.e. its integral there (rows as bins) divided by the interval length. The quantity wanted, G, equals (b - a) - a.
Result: 0.2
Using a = -0.05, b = 0.1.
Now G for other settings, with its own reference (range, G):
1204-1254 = -2.0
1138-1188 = 1.0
